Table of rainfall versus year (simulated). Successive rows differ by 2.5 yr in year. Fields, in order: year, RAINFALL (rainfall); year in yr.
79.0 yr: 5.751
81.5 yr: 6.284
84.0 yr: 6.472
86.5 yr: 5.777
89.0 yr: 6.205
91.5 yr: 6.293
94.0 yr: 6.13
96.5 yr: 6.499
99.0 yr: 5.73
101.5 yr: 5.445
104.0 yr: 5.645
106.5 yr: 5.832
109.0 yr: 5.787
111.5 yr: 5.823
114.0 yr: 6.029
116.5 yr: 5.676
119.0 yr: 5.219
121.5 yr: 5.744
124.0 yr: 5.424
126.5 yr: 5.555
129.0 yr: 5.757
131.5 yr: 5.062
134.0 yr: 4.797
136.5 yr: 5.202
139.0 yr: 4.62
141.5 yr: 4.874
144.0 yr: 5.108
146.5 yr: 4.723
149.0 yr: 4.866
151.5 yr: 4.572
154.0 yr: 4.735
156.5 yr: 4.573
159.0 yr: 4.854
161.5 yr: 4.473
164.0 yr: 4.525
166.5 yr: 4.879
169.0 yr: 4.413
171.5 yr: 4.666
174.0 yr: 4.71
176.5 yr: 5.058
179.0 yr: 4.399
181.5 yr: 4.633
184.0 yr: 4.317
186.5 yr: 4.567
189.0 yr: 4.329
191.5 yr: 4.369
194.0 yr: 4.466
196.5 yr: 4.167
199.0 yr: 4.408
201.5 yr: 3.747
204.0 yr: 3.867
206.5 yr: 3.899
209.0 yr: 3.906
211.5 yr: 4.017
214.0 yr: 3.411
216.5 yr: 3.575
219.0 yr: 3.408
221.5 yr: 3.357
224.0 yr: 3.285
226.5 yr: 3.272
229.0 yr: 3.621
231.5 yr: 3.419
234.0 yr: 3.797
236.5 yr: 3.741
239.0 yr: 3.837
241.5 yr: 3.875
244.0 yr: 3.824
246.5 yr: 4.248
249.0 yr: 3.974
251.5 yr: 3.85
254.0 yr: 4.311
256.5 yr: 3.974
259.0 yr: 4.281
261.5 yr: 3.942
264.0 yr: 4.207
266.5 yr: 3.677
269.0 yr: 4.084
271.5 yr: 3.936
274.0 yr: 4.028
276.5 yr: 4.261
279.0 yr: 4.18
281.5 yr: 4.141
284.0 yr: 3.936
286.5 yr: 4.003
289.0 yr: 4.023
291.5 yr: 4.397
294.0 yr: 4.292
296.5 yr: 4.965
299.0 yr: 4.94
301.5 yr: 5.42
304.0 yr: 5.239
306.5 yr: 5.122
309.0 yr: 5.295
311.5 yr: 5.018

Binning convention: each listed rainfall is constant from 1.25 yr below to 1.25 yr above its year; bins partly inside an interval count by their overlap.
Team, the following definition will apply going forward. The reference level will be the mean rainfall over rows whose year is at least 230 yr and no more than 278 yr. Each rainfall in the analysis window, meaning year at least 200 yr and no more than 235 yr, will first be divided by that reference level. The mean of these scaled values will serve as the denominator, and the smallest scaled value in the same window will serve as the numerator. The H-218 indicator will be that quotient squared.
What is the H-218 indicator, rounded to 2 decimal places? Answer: 0.82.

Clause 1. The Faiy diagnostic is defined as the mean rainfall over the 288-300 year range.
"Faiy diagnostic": 4.5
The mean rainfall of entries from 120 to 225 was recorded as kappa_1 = 4.51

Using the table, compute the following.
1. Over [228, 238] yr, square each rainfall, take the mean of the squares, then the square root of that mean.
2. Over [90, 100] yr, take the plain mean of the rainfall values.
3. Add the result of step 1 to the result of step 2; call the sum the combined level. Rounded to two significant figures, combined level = 9.8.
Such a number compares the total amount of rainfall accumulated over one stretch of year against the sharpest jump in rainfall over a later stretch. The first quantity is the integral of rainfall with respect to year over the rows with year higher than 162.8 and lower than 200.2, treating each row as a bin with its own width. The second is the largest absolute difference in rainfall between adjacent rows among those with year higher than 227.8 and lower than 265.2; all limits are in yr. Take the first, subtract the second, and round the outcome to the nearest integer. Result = 169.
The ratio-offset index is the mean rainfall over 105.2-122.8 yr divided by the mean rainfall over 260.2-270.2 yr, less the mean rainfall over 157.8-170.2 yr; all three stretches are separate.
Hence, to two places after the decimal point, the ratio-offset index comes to -3.19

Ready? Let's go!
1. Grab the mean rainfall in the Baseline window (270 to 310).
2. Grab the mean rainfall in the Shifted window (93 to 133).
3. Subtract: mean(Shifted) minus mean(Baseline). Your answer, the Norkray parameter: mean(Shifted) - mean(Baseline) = 1.2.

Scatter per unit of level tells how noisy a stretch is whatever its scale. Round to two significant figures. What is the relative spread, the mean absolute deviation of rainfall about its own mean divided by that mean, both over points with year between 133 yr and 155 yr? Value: 0.033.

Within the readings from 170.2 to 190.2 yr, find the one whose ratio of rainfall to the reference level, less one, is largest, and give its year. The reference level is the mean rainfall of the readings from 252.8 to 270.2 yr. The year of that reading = 176.5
